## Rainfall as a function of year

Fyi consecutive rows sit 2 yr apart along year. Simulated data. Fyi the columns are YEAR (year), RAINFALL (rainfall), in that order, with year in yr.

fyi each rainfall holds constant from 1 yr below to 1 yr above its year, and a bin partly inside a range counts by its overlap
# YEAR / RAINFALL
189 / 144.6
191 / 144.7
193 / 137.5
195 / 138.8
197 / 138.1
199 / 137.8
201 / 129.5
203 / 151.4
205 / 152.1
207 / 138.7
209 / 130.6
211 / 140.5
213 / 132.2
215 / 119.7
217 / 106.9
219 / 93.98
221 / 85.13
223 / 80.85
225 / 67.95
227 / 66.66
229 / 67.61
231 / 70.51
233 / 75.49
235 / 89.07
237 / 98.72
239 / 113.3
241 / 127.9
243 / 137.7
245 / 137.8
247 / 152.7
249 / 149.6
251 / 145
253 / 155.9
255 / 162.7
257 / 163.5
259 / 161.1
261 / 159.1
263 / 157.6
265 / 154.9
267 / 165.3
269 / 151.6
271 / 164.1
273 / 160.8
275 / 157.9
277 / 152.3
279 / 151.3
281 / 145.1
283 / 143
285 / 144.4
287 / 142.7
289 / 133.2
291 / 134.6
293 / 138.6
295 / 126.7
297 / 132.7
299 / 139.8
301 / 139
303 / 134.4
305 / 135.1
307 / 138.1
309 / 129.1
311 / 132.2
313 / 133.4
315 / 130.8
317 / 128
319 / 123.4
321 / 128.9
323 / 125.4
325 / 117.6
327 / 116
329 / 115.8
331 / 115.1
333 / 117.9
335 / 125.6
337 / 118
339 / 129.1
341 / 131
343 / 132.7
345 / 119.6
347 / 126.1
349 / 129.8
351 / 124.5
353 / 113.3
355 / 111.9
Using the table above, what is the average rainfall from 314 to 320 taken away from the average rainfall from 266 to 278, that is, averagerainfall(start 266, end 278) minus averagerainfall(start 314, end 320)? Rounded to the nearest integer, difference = 31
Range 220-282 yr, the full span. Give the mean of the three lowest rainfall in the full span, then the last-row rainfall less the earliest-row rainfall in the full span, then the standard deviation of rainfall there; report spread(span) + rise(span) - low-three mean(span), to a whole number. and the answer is 28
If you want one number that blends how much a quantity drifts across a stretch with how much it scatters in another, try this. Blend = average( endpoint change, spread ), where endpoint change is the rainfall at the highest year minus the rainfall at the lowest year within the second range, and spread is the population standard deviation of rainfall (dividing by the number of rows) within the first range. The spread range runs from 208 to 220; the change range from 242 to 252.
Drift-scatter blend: 12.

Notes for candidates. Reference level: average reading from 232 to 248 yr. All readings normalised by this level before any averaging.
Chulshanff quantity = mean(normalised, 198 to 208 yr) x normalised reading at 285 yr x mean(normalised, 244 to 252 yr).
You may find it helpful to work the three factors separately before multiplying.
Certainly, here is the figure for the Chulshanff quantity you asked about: 1.89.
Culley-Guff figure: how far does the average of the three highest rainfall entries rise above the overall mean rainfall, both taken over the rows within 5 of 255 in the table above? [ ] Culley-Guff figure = 5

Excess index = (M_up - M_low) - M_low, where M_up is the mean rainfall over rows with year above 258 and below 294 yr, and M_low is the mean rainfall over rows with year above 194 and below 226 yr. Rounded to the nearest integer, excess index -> -92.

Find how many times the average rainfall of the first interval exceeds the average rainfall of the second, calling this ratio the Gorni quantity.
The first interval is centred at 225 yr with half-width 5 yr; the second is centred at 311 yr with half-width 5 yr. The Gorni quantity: 0.55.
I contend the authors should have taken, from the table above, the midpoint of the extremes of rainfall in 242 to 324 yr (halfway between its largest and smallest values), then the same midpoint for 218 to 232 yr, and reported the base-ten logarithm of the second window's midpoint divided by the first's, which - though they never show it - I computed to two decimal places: -0.25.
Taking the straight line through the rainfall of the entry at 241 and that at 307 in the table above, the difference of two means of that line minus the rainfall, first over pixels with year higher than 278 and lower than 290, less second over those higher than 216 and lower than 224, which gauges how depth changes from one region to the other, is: -42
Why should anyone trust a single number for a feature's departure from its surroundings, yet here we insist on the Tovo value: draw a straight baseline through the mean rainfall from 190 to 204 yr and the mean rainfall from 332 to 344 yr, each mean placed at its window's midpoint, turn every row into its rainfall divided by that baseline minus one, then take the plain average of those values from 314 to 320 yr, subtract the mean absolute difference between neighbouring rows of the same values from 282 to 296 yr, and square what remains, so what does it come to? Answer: 0.0017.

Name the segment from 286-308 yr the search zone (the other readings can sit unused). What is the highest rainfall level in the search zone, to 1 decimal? 142.7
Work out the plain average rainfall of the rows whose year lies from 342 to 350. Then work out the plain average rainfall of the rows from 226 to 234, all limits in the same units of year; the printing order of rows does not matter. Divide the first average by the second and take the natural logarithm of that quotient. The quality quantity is 0.6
